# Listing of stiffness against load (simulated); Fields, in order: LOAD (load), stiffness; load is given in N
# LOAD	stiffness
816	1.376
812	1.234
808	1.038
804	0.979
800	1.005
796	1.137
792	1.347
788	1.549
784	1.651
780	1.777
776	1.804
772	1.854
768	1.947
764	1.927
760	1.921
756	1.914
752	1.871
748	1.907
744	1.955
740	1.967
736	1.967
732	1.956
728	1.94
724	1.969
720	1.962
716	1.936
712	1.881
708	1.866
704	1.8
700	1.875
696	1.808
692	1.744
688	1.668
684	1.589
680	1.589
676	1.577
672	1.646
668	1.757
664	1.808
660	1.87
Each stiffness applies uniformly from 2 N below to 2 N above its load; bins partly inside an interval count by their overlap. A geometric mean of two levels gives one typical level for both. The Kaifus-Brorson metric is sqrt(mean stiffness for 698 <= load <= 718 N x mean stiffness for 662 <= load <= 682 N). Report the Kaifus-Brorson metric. 1.77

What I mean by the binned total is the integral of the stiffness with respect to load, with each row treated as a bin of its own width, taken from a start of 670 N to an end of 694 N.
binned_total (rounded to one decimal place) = 39.3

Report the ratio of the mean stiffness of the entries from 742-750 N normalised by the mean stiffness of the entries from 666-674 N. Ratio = 1.13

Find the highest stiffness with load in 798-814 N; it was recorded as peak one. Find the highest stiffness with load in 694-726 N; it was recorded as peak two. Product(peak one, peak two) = 2.4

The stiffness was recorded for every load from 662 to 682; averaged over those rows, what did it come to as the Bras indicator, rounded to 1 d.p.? 1.7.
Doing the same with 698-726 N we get 1.9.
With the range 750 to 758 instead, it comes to 1.9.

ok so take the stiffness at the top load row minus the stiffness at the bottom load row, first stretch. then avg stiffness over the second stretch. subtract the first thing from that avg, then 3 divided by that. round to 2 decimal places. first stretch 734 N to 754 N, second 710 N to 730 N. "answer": 1.48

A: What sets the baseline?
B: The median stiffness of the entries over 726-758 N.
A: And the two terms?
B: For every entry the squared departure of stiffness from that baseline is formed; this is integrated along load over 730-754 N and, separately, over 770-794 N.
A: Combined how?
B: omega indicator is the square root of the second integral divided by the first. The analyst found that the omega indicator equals 8.9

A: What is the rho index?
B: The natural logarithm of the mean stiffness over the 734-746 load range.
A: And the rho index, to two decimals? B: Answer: 0.67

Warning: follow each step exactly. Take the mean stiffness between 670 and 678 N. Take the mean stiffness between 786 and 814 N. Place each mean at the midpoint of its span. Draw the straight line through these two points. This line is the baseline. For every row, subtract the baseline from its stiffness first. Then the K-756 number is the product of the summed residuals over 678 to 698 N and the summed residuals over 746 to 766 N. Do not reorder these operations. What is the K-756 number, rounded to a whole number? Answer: 2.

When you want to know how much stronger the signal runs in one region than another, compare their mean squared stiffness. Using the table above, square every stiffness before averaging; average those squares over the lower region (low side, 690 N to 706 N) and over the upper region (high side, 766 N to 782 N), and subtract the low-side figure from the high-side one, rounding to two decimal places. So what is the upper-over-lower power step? 0.14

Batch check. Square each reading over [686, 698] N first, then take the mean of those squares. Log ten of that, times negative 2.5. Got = -1.20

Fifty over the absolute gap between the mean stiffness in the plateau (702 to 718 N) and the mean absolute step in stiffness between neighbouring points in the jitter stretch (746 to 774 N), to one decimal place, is 27.2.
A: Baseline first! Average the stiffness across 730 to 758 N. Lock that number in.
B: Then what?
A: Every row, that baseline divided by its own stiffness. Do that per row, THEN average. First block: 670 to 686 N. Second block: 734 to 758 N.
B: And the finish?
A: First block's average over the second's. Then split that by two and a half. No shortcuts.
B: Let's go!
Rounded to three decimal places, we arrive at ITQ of 0.482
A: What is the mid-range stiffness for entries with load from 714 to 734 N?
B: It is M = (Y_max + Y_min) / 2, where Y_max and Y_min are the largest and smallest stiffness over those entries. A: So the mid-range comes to 1.95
